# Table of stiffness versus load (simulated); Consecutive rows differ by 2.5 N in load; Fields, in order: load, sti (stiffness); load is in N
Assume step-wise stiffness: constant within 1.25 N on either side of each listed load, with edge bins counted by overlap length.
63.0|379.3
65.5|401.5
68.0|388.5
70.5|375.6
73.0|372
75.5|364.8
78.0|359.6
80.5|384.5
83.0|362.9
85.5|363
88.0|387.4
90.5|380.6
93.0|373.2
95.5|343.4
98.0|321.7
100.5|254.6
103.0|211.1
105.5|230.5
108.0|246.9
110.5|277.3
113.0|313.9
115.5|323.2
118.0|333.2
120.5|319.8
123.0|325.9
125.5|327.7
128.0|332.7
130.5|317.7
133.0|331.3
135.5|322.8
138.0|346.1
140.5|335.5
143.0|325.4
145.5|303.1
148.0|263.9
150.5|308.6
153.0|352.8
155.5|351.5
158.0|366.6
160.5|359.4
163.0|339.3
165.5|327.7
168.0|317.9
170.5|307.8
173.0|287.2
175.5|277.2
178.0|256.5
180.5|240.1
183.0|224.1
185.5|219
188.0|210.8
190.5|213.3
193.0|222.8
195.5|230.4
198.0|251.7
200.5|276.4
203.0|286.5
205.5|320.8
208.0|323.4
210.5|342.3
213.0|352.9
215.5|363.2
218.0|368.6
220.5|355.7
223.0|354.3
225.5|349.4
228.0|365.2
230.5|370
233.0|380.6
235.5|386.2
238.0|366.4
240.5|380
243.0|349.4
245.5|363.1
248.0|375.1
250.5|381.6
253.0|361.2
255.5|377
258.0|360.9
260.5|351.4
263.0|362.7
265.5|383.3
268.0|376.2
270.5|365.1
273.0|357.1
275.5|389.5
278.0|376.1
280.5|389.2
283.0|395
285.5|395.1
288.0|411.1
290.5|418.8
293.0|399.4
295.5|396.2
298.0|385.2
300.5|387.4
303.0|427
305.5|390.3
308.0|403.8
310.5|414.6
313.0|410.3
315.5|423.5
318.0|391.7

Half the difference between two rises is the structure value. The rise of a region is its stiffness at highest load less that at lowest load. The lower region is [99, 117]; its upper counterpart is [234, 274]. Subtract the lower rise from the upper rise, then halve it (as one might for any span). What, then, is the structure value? -49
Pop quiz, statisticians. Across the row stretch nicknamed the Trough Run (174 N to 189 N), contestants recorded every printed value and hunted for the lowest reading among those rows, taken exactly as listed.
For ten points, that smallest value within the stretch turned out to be 210.8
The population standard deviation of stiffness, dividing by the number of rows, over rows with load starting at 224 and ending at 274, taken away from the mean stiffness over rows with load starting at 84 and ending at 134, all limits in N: 305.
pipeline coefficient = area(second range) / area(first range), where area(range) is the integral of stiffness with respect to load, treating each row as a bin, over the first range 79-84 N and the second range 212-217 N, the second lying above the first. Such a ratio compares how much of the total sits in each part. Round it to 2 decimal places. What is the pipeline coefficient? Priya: 0.96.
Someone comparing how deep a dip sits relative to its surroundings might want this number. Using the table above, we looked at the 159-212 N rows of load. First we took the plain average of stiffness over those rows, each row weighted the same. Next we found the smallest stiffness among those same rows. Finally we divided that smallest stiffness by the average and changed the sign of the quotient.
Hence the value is -0.76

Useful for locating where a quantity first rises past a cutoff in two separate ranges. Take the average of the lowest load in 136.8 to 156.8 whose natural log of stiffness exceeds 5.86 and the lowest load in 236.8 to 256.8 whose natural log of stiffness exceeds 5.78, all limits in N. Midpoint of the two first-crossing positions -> 195.5 N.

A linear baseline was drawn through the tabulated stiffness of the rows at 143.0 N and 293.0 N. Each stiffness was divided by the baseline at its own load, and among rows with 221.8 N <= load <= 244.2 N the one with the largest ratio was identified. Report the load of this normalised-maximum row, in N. 235.5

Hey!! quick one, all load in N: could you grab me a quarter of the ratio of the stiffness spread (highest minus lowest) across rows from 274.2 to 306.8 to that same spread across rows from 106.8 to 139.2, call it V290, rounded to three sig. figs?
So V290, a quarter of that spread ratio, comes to 0.128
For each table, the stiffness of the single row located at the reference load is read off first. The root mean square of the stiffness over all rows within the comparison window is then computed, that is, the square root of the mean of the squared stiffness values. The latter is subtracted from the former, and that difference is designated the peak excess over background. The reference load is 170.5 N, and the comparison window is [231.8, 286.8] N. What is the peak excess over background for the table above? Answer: -66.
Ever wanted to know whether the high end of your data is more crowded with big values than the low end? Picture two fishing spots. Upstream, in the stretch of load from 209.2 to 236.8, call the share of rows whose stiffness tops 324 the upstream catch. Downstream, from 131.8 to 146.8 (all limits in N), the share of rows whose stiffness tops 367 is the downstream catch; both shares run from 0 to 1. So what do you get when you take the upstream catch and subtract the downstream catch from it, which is 1.0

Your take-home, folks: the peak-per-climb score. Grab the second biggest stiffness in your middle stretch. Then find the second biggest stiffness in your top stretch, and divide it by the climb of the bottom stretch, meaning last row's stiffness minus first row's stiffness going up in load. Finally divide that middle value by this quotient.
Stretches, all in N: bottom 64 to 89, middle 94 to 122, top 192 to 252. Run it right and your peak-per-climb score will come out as -12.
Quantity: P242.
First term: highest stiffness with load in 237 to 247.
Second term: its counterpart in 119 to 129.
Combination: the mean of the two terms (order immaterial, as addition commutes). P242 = 356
